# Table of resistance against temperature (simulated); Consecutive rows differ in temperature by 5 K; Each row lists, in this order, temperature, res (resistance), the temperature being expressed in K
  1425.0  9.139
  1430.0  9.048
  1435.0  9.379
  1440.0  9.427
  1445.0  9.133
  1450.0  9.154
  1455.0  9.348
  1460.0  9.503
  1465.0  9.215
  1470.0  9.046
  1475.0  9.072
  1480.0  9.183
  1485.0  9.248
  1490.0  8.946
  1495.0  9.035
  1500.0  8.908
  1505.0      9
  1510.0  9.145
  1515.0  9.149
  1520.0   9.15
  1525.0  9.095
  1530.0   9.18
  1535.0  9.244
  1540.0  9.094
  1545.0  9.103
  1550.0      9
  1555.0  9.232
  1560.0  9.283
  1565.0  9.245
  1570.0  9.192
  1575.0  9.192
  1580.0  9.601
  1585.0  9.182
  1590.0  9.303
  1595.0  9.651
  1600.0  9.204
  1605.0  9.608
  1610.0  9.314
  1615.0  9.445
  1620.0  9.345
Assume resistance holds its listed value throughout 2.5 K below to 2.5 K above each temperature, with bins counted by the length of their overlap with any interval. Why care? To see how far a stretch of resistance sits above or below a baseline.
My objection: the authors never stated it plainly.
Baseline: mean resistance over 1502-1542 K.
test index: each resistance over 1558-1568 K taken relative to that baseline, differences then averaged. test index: 0.13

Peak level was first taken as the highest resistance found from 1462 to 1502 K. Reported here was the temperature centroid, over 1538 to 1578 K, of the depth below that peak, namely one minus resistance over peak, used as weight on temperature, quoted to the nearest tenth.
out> 1550.0 K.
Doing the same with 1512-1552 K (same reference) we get 1535.6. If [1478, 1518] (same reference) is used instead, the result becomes 1498.8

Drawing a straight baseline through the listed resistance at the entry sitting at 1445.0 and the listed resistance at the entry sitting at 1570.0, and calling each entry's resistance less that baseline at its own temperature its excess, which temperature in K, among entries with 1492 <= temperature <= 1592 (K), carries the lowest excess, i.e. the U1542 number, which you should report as 1500.0 K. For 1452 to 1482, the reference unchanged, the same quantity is 1470.0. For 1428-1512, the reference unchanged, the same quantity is 1500.0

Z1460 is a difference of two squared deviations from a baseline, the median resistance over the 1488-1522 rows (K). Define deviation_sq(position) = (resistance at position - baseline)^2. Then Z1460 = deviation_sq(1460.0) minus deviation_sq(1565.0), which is 0.17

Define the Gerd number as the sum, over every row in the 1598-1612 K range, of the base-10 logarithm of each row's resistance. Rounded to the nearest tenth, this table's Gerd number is 2.9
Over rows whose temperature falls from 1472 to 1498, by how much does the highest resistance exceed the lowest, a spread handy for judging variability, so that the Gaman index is 0.30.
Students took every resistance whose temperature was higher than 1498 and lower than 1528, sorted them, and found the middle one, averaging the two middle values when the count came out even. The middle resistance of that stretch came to 9.12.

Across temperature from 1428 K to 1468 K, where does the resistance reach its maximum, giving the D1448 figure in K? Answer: 1460.0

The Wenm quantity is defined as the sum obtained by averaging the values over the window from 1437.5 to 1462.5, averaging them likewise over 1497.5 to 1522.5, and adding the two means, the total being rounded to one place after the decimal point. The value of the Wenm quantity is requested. 18.4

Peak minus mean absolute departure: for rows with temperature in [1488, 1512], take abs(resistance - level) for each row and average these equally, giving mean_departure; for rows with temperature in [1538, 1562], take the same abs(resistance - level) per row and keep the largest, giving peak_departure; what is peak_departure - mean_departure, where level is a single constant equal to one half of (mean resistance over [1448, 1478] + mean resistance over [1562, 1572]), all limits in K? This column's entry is 0.01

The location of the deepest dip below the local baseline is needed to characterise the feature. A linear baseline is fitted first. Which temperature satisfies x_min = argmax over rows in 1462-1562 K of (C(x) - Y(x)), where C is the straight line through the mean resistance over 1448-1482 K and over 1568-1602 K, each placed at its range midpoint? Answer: 1500.0 K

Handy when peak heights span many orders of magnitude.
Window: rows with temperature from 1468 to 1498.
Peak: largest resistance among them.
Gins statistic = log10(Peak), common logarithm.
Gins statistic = 0.966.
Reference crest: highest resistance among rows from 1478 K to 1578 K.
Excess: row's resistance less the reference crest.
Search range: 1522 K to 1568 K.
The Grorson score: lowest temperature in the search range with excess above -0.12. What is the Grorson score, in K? 1530.0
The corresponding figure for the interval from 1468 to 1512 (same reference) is 1480.0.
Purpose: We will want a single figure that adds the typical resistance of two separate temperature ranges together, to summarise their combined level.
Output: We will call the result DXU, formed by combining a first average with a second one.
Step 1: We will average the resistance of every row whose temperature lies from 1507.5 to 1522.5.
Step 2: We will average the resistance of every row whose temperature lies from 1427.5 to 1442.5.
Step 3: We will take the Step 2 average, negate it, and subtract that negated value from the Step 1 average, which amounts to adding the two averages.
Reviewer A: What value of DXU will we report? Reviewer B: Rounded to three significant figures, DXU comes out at 18.4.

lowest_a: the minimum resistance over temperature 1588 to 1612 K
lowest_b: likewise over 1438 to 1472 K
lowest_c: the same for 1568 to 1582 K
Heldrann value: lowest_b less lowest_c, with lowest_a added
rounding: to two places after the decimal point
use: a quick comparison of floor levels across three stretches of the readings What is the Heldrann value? 9.06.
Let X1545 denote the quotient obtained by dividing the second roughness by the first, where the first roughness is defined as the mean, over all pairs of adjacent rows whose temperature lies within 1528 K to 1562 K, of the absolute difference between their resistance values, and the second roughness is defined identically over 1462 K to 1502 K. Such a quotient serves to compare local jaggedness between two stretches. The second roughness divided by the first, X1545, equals 1.25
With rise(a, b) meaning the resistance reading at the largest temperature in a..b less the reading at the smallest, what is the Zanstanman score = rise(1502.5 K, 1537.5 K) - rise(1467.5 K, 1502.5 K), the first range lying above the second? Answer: 0.38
